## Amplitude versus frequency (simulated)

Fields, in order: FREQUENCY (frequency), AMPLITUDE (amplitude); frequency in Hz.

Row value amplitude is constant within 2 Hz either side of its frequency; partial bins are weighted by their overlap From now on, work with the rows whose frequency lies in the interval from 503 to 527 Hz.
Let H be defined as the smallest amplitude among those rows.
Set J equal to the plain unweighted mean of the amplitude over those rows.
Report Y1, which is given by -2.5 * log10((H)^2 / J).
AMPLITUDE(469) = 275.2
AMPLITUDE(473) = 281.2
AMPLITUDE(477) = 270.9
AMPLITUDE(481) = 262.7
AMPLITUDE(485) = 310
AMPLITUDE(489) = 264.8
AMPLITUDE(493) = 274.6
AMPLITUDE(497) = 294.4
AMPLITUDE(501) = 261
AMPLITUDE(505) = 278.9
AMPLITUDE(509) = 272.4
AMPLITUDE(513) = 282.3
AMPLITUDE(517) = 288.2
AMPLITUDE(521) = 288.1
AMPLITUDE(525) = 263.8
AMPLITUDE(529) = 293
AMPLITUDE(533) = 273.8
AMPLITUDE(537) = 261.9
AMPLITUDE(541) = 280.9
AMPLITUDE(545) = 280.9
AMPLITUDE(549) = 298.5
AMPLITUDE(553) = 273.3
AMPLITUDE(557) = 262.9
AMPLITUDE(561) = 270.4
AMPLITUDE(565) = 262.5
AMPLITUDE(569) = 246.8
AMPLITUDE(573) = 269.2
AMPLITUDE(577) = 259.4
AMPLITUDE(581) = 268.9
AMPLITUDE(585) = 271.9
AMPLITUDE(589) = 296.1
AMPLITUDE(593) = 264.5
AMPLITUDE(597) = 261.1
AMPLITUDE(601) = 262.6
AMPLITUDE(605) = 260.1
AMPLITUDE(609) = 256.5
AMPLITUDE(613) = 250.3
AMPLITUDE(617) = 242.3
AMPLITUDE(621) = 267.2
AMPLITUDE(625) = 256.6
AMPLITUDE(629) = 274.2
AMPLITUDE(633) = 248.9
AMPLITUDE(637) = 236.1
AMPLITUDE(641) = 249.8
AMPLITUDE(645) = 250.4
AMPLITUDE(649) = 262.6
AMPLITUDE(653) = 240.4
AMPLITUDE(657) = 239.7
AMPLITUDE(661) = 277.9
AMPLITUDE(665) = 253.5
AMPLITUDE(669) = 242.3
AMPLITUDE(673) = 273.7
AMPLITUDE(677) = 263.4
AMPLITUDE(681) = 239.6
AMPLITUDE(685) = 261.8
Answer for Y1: -5.99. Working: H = 263.8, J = 279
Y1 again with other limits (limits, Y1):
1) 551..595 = -5.89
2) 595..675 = -5.85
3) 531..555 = -5.98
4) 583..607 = -6.00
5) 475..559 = -5.97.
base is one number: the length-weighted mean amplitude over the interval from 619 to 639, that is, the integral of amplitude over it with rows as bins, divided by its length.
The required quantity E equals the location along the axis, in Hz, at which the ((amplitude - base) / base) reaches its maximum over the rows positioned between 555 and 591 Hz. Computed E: 589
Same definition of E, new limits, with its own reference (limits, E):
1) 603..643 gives 629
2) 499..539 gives 529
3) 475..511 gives 485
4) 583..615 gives 589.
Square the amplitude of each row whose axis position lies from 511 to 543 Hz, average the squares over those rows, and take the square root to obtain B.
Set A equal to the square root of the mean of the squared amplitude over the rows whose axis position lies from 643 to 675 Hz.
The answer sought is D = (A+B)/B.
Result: 1.91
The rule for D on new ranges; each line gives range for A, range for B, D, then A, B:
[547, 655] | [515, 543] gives 1.94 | 262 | 278.8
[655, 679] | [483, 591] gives 1.94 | 259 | 276.2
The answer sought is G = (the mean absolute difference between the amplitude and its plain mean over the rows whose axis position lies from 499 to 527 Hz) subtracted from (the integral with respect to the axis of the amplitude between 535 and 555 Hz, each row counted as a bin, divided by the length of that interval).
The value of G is 270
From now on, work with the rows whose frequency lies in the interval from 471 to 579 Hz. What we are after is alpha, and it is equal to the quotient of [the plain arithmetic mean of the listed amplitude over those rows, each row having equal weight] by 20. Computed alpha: 13.8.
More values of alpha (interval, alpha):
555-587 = 13.2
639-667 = 12.7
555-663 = 13.0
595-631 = 12.9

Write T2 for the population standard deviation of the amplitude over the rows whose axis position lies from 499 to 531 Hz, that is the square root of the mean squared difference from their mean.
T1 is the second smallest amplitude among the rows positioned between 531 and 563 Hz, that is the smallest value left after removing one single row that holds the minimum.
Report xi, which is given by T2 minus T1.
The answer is -252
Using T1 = 262.9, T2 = 11.0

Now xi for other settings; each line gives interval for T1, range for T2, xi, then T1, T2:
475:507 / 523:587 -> -250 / 262.7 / 12.4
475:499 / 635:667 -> -252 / 264.8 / 12.9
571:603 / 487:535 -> -250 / 261.1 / 11.0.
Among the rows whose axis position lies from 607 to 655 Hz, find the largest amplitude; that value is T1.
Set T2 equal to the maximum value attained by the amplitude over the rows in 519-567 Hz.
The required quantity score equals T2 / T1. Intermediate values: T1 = 274.2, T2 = 298.5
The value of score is 1.09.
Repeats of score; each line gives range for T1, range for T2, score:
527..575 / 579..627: 0.99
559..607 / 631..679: 0.94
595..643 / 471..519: 1.13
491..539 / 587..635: 1.01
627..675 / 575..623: 1.07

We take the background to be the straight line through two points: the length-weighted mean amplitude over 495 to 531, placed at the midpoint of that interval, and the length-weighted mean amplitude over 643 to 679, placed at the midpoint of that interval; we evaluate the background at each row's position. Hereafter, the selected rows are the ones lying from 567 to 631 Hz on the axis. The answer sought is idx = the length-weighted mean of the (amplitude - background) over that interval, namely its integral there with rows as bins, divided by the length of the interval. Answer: -3.2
